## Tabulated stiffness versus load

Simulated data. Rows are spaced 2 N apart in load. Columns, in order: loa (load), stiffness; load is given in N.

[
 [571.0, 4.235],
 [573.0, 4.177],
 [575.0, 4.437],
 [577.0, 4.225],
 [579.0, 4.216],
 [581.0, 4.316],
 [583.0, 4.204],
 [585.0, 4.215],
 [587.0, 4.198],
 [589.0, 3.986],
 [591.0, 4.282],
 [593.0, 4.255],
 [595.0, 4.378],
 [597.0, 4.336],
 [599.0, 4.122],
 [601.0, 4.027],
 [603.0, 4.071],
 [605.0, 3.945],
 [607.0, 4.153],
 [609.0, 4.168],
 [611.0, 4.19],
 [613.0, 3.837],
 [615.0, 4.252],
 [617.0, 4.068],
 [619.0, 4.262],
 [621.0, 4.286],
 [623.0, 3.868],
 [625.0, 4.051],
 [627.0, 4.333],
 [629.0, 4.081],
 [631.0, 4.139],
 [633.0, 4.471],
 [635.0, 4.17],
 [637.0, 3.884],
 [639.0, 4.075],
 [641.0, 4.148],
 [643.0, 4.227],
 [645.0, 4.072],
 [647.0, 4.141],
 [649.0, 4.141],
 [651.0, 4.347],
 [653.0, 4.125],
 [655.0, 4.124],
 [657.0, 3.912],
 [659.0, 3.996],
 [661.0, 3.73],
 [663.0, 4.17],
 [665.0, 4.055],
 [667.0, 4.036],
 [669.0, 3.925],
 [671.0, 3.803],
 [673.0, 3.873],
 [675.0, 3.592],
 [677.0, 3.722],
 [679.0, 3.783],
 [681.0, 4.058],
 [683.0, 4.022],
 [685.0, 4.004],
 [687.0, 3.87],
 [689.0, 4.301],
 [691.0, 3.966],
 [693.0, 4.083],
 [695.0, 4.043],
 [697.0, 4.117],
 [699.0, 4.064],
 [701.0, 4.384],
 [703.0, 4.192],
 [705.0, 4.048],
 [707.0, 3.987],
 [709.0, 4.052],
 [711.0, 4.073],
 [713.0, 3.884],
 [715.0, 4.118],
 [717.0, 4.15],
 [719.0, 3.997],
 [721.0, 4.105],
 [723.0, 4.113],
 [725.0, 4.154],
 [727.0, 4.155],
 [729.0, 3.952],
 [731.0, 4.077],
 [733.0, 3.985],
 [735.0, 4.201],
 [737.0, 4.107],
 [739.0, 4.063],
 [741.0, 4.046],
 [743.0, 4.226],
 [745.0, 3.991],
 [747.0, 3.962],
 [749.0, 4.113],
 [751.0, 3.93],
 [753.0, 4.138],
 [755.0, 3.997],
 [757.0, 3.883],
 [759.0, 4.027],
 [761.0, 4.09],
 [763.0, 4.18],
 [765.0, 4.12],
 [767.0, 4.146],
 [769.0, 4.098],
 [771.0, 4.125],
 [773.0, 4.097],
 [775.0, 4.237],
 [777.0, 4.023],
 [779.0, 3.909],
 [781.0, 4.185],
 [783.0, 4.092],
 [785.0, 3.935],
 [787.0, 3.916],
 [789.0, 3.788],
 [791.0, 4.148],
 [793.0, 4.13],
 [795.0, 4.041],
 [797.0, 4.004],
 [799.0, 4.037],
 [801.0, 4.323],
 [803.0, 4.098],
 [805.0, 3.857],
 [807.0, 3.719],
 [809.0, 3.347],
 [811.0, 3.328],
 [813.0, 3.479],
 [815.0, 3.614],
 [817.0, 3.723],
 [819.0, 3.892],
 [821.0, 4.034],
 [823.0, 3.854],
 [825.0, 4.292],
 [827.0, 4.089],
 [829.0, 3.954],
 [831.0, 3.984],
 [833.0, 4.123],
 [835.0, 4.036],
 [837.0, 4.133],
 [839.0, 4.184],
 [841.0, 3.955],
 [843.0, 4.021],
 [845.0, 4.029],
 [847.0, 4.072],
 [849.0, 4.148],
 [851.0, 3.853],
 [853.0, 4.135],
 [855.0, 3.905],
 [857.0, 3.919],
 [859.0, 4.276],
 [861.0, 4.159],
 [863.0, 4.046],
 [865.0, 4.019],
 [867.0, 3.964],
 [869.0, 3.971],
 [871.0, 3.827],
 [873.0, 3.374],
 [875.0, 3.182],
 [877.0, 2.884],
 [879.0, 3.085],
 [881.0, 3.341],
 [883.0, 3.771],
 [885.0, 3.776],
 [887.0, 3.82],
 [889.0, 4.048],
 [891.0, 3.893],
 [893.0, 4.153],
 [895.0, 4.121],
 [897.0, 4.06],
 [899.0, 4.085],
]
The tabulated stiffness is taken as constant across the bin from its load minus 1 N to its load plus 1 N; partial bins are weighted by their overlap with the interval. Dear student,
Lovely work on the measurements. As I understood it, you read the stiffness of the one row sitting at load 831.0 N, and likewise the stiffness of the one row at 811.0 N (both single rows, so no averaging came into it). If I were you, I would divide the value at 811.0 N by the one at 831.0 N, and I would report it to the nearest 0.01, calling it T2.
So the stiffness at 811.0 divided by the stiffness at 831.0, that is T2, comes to 0.84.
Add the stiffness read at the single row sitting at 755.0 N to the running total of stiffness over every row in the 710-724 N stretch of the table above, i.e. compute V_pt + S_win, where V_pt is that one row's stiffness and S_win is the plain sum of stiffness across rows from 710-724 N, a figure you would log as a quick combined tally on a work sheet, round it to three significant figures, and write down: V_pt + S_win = 32.4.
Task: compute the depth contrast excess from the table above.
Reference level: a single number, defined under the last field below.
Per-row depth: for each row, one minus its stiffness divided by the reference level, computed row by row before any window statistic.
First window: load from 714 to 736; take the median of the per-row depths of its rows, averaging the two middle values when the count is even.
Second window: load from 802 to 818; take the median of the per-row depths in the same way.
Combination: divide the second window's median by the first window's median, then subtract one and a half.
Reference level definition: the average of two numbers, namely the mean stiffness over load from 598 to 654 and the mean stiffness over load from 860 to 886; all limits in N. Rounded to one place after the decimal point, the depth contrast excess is -2.5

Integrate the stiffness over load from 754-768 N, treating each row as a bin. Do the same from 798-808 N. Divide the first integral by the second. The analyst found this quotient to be 1.4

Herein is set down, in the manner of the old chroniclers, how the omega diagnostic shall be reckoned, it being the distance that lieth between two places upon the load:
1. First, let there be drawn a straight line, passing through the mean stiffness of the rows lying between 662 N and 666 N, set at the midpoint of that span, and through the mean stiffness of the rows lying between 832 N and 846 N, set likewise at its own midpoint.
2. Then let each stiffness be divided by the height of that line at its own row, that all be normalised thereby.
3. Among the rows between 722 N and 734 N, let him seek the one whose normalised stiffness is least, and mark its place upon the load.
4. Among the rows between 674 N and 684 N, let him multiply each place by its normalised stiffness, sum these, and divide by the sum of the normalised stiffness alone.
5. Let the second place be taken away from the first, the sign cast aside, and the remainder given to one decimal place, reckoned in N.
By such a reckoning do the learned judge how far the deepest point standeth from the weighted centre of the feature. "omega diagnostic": 49.9 N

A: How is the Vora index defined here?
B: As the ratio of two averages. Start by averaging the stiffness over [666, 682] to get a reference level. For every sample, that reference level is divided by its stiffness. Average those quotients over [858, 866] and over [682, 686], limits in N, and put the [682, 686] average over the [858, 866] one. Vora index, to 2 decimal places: 1.03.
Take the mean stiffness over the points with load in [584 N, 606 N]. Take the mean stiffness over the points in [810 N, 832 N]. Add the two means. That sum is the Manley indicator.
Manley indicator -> 8.01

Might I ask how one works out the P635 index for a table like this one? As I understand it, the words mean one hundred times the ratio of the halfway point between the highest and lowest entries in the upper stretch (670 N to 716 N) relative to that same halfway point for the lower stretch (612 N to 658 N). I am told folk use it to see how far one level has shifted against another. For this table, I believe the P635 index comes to 96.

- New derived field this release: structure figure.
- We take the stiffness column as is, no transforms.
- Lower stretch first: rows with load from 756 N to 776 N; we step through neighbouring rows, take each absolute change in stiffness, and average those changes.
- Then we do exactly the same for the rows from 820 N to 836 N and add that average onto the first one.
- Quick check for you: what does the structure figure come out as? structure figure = 0.243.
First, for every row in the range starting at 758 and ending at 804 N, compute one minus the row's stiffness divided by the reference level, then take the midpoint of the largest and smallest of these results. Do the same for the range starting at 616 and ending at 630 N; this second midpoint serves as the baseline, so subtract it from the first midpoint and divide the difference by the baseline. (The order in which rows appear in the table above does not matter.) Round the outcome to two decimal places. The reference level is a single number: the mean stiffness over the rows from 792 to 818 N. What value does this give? -0.16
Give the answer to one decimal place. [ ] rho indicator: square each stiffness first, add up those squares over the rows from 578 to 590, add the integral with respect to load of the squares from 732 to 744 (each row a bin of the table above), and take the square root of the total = 17.5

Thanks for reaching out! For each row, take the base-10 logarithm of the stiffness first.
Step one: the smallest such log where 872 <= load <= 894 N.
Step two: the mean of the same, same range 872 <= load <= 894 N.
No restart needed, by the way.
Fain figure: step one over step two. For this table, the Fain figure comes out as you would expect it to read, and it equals 0.836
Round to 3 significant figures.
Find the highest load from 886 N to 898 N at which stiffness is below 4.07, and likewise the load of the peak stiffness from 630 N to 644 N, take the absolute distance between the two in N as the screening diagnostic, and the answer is 264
